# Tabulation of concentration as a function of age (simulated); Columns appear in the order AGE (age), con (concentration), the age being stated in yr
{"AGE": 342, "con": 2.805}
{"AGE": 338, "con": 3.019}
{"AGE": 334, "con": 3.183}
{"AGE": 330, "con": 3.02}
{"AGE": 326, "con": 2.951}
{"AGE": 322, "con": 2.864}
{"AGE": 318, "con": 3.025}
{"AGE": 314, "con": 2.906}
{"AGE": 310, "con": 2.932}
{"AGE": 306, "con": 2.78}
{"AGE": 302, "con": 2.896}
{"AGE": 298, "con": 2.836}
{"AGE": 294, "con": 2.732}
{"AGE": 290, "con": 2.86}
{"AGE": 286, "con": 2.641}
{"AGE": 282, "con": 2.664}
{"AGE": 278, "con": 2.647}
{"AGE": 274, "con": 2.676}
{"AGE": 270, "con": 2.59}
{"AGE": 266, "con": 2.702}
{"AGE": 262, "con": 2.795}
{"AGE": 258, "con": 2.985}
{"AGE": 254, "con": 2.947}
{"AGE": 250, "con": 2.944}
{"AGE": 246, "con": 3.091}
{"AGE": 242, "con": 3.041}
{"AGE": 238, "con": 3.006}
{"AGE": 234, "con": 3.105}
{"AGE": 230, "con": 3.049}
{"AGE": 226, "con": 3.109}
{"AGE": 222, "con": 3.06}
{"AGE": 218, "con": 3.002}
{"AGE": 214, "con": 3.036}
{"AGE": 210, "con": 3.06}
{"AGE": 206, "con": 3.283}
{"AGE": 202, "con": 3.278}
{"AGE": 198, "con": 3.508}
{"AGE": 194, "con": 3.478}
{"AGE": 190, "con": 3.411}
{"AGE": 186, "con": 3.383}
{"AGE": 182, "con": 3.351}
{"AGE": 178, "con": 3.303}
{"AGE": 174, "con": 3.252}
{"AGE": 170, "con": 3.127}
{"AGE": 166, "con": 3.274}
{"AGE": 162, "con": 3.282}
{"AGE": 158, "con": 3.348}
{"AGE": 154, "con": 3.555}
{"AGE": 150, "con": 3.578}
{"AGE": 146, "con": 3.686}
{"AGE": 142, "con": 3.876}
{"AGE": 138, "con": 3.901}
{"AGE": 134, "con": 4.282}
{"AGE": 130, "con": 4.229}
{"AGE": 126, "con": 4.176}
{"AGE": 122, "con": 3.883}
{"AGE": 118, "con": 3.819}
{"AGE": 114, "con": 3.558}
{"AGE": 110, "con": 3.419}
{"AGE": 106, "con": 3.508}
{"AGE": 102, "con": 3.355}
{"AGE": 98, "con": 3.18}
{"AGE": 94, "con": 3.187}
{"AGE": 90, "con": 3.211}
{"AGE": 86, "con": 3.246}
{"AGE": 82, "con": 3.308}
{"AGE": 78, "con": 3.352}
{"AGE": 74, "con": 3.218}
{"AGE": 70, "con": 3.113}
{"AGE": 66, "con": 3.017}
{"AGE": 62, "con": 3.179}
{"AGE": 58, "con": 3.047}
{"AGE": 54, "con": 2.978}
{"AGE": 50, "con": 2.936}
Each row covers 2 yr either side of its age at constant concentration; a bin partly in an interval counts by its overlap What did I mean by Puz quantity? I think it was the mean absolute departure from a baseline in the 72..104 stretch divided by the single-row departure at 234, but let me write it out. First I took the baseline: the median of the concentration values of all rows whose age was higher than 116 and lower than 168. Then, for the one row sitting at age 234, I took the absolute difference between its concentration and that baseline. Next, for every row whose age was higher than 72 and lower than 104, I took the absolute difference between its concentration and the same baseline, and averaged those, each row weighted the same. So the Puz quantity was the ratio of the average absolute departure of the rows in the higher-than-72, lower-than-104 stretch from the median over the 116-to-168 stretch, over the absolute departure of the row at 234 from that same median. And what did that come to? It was 0.8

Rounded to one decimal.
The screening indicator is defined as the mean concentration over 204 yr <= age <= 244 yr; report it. 3.1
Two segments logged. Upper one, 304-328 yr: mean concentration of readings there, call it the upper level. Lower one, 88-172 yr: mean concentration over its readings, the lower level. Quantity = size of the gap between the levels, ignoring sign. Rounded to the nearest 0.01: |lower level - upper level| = 0.68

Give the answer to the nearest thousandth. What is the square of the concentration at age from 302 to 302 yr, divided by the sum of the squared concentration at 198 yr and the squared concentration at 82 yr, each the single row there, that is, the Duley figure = 0.361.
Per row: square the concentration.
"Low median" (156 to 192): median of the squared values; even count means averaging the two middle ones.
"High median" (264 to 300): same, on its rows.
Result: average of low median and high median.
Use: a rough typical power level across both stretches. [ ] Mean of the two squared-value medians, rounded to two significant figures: 9.0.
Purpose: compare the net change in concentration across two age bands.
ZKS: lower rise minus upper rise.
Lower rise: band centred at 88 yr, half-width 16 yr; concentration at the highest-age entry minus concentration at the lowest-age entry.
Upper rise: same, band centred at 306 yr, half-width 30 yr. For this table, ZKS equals -0.40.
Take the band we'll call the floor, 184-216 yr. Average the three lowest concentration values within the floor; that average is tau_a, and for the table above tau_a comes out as 3.12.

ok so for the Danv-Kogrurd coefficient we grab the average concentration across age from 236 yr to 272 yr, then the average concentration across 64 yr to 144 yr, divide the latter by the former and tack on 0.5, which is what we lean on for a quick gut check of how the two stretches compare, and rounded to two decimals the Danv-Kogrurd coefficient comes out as 1.72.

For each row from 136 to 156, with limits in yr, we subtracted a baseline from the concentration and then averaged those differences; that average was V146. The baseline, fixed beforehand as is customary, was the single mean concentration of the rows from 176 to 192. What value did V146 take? 0.36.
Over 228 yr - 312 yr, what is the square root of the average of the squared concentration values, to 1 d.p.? 2.9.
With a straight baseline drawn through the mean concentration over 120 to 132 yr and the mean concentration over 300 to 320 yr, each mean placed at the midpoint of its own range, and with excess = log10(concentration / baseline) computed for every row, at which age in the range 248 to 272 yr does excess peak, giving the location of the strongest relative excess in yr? 258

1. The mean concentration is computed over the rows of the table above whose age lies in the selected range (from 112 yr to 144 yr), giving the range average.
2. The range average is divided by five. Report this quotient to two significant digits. 0.79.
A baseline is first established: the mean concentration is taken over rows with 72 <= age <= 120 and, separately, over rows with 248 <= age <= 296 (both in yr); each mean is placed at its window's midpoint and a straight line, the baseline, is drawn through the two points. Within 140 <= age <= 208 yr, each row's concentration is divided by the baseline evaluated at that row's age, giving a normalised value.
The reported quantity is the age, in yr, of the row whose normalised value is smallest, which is 170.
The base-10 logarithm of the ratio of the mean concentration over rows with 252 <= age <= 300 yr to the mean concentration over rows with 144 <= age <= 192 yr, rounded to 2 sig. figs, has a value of -0.088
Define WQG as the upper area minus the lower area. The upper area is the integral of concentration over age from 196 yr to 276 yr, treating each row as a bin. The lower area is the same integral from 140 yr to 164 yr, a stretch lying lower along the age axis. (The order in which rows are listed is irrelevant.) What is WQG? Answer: 156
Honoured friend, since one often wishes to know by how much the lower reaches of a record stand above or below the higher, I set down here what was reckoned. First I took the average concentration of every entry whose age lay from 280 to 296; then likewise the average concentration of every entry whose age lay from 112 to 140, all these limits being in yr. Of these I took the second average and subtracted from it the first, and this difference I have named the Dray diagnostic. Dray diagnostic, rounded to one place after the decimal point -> 1.3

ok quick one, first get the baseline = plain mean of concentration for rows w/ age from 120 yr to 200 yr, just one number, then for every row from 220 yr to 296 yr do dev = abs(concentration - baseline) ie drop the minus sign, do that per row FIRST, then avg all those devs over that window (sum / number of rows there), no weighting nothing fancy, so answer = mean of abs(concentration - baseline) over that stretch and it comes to 0.718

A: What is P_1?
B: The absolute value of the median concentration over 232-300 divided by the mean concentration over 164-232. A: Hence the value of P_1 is 0.877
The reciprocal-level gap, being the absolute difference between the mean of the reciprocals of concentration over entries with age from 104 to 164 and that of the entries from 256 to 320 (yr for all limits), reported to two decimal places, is 0.09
